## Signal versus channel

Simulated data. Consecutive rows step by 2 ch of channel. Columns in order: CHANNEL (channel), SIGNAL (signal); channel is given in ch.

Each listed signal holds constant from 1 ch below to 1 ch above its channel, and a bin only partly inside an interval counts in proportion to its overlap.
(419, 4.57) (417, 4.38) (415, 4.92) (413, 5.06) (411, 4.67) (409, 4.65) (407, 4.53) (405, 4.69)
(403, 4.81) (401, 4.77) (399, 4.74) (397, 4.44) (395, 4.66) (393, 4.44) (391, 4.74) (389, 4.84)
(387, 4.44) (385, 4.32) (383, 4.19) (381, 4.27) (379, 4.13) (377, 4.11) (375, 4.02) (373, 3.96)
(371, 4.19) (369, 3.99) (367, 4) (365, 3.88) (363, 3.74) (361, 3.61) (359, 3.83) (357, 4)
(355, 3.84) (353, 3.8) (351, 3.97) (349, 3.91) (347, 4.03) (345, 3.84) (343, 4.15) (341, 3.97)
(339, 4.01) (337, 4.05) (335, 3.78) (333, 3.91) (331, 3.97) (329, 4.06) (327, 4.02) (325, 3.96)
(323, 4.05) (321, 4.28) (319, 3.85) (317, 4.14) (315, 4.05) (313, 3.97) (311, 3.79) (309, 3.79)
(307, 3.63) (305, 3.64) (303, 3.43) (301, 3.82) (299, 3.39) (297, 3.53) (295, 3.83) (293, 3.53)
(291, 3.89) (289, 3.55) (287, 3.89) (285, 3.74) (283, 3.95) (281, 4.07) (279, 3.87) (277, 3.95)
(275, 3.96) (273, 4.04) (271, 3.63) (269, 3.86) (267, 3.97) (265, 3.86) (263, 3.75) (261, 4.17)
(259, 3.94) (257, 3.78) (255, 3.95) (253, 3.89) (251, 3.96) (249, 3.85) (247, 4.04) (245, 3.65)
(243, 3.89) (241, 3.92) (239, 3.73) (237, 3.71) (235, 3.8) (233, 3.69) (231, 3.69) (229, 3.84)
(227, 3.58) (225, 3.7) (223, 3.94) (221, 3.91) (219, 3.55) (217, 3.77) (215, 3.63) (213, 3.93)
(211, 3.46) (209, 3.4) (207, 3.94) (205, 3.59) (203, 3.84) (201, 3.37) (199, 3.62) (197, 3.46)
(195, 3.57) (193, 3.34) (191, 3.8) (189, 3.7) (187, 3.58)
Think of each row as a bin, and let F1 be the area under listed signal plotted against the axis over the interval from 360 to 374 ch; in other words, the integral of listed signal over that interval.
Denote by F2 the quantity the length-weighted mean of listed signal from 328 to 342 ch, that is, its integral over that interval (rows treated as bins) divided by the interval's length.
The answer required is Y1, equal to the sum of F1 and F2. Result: 58.7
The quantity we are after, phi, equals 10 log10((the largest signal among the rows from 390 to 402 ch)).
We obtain 6.79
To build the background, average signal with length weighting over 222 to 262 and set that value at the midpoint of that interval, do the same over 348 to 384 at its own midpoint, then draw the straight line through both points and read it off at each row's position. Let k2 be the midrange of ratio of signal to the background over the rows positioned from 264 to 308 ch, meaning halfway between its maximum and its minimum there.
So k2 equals 0.96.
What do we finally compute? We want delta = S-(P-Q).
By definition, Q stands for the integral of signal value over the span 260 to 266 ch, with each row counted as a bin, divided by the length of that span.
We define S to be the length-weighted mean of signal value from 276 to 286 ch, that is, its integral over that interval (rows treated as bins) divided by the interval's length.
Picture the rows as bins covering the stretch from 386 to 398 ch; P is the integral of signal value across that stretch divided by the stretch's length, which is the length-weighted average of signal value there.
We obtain 3.2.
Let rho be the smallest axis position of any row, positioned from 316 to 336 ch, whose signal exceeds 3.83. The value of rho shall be 317 ch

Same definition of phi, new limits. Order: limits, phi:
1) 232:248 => 6.06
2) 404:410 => 6.71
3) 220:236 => 5.95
